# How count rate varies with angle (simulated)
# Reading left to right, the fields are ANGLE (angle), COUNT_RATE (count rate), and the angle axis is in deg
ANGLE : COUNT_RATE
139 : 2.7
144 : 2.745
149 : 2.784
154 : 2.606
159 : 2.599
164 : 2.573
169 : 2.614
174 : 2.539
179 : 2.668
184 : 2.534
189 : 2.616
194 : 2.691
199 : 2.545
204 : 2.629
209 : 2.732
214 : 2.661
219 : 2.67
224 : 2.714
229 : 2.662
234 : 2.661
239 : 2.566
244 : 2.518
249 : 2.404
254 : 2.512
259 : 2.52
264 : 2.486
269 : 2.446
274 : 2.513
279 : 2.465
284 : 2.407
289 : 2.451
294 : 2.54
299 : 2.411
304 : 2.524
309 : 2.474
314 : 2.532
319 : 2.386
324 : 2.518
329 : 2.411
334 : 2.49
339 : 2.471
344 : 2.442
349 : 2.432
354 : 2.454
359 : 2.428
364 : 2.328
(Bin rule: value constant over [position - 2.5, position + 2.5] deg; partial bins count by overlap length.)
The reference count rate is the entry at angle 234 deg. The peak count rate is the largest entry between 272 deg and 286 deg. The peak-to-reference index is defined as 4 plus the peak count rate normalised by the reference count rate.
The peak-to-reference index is 4.94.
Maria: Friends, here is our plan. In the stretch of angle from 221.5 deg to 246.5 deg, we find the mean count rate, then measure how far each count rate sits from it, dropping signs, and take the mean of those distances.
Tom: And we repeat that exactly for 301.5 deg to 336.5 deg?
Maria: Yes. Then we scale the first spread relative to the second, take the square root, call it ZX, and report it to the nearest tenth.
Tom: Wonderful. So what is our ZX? 1.2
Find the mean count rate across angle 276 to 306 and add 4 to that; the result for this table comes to 6.47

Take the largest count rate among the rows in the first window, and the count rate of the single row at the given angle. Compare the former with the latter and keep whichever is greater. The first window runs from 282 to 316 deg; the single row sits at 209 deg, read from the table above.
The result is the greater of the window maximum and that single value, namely 2.73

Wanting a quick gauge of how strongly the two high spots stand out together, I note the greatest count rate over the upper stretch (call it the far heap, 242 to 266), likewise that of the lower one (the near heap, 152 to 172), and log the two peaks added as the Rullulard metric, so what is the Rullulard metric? 5.13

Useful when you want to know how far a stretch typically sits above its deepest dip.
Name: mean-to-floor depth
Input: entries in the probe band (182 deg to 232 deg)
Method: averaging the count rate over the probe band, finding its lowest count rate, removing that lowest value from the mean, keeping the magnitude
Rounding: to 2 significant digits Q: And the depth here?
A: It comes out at 0.11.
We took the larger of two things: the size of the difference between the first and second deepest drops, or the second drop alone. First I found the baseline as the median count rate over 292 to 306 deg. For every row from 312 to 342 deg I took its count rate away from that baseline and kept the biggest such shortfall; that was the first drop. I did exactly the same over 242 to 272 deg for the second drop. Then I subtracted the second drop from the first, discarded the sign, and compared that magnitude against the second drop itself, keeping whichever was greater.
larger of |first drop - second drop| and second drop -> 0.120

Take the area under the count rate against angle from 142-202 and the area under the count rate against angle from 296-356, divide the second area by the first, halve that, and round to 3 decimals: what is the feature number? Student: 0.469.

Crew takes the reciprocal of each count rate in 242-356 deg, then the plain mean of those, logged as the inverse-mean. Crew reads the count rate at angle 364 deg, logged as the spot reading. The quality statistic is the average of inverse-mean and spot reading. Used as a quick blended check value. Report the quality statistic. 1.37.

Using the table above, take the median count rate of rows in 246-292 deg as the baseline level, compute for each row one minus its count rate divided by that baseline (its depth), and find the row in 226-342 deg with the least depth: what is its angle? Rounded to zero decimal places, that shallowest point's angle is 229 deg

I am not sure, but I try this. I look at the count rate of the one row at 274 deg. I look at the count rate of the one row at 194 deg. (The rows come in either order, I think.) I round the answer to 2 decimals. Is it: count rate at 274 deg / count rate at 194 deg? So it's 0.93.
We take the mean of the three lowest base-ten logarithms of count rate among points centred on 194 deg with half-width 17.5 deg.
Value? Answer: 0.409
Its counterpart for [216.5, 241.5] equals 0.420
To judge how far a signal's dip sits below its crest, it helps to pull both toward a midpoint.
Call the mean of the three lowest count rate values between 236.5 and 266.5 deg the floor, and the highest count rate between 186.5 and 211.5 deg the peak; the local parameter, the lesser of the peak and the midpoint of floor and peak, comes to 2.60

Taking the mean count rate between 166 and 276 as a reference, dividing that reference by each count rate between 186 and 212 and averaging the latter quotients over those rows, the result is 0.98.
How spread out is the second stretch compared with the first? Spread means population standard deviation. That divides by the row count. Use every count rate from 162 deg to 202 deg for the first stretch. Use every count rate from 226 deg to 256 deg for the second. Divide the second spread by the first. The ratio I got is 1.61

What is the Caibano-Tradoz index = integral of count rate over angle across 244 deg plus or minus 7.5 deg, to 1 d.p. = 37.4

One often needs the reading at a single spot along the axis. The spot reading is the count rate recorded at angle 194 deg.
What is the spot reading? 2.691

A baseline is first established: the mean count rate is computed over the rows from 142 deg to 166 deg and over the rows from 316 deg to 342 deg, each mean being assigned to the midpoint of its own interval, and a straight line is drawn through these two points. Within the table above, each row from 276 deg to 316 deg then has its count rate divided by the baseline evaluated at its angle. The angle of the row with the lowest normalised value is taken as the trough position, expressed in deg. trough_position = 284 deg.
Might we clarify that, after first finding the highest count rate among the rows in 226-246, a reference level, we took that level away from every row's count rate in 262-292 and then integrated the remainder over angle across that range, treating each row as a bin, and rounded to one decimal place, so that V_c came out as -6.0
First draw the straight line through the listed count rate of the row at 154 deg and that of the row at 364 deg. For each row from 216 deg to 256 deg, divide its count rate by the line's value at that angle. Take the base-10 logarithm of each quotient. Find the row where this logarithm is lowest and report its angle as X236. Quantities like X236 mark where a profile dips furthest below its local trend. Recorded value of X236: 249 deg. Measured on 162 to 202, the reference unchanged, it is 174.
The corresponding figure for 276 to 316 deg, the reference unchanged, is 284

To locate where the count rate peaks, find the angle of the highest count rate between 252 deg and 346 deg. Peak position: 294 deg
